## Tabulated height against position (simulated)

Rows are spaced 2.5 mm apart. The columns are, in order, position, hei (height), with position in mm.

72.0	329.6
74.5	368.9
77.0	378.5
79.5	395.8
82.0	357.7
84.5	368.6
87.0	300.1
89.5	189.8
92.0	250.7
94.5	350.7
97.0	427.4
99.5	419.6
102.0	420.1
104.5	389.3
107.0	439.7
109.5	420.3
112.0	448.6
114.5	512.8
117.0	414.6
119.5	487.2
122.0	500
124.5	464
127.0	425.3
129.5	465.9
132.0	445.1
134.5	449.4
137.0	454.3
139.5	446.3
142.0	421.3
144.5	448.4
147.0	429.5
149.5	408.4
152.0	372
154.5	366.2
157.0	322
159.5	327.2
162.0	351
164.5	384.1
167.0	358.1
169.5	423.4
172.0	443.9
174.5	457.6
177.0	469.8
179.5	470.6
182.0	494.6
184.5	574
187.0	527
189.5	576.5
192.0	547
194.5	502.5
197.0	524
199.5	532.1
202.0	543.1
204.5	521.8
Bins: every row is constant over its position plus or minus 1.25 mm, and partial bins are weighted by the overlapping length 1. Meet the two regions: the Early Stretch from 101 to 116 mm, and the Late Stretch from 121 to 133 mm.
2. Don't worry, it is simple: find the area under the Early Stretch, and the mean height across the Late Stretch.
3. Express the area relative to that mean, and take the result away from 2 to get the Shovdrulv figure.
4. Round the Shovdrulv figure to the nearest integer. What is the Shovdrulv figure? -12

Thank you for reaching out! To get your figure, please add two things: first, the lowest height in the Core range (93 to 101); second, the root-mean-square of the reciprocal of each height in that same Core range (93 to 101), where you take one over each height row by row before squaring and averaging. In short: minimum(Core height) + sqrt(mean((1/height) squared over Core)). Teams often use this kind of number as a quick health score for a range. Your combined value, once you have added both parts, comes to 351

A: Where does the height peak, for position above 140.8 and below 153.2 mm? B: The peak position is 144.5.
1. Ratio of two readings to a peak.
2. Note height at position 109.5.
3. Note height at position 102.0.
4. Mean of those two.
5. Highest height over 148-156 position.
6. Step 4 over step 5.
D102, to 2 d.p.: 1.03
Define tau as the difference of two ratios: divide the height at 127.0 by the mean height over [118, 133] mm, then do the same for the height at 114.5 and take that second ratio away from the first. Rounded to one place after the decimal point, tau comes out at -0.2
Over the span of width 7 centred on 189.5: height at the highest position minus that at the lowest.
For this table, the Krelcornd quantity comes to 20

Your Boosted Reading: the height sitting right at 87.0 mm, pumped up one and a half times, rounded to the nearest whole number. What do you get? 450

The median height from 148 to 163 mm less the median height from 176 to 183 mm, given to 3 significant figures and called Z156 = -112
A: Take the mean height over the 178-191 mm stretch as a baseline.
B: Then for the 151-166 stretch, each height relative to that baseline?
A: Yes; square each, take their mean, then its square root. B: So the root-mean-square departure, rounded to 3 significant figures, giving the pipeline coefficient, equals 176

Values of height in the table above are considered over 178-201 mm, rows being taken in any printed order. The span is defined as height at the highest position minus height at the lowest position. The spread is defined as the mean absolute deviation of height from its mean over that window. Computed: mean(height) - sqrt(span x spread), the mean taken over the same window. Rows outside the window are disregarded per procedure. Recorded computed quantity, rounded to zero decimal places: 487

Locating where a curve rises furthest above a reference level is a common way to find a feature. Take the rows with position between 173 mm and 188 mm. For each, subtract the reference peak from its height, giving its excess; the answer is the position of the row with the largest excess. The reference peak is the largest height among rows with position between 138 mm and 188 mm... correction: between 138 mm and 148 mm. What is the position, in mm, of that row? 184.5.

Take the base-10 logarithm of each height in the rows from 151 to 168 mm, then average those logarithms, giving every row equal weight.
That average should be 2.55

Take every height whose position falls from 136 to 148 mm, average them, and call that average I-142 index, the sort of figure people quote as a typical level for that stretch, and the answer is 440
